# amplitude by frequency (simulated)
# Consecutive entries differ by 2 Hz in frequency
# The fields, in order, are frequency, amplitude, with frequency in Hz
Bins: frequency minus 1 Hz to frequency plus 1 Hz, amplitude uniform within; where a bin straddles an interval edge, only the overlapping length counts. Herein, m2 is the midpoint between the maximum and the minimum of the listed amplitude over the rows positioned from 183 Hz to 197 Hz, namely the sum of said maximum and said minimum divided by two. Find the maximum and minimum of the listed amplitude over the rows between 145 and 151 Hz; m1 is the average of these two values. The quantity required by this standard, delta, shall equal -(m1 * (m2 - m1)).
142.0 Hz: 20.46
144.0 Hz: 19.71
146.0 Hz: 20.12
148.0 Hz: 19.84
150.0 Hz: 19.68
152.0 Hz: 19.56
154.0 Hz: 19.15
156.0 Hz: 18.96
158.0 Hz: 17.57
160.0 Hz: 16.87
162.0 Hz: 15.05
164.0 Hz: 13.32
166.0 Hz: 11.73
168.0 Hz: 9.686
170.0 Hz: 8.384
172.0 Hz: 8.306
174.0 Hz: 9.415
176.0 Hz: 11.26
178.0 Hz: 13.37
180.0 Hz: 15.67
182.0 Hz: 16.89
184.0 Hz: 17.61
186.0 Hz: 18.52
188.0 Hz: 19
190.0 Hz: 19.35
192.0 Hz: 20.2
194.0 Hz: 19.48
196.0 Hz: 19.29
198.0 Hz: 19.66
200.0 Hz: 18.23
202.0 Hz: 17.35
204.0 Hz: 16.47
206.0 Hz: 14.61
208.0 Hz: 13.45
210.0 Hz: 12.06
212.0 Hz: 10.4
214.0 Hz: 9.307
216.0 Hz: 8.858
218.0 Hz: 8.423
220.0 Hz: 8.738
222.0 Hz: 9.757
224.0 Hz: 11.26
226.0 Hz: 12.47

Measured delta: 20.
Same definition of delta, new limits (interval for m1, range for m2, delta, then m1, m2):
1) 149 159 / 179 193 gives 13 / 18.6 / 18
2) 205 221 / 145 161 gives -80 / 11.5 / 18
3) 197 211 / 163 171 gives 79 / 15.9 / 11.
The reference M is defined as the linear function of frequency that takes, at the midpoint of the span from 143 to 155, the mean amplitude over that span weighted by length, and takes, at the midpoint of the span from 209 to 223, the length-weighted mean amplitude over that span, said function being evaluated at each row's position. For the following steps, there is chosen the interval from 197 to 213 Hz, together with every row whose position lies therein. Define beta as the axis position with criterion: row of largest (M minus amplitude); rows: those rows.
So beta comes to 212.0 Hz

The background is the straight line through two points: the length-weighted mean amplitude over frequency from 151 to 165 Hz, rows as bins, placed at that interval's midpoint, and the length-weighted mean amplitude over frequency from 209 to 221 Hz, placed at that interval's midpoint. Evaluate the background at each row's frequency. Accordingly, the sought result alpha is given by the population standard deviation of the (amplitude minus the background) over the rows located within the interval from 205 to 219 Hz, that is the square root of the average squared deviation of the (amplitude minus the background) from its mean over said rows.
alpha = 1.7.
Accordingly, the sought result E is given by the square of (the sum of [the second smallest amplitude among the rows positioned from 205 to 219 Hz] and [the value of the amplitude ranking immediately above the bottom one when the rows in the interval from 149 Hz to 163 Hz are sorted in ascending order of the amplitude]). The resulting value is 662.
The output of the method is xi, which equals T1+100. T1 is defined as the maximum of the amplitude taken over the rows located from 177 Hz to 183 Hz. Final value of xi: 116.9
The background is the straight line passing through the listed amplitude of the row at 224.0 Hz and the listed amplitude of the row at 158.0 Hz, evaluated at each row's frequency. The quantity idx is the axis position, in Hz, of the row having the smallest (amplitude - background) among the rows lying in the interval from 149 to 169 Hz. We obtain 168.0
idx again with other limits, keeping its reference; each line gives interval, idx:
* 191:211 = 210.0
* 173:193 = 174.0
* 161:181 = 170.0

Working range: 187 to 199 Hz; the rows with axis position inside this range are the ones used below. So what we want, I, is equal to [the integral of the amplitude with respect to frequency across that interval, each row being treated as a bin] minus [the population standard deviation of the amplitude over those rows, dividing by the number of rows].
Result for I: 234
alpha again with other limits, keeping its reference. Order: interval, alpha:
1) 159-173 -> 2.6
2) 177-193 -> 2.7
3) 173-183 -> 3.1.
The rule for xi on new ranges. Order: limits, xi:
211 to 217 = 110.4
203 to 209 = 116.5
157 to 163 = 117.6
